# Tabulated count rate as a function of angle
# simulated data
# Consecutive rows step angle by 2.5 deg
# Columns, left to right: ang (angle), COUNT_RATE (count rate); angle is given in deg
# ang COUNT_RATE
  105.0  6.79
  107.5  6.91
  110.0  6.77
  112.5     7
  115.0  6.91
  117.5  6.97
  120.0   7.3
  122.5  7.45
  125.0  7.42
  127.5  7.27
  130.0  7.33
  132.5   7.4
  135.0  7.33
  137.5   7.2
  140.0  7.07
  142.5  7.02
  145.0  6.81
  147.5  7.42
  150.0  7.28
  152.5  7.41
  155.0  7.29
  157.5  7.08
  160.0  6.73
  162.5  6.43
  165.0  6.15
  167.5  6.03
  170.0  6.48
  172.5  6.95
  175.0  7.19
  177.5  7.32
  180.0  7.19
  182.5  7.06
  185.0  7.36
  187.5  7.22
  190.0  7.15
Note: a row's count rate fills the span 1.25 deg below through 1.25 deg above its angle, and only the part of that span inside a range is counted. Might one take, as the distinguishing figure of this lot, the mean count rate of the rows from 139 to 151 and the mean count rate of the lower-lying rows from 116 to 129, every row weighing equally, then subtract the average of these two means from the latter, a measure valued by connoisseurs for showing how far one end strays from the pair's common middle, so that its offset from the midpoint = 0.08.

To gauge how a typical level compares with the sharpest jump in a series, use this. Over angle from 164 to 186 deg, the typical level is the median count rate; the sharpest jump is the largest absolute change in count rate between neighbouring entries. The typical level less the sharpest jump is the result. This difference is 6.59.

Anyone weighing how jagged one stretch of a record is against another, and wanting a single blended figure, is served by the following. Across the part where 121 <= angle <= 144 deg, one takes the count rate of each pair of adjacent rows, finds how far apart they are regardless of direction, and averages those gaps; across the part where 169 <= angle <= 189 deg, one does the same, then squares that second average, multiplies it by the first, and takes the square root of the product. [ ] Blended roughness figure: 0.065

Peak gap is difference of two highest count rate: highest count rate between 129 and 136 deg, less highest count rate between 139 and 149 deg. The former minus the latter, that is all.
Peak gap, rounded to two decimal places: -0.02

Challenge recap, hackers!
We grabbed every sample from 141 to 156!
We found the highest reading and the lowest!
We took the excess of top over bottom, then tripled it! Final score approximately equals 1.8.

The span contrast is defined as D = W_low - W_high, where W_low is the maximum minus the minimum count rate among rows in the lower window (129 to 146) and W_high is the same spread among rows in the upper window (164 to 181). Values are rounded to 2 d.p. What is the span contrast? -0.70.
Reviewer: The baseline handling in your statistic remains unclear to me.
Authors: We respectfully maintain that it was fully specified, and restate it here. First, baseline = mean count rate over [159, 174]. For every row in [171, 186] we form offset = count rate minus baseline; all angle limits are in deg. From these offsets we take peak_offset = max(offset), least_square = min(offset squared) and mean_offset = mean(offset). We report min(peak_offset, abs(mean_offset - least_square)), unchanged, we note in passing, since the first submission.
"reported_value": 0.5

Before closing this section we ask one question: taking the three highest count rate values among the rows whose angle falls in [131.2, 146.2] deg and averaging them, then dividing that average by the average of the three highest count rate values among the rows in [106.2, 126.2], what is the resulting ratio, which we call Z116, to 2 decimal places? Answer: 0.99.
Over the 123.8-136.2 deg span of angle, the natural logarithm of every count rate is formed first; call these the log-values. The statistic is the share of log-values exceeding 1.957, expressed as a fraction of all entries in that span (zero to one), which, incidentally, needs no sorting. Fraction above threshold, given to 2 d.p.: 1.00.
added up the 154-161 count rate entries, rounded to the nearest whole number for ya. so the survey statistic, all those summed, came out 21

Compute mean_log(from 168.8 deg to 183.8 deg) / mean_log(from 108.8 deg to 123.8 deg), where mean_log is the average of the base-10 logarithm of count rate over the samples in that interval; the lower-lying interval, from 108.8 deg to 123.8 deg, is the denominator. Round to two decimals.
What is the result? 1.00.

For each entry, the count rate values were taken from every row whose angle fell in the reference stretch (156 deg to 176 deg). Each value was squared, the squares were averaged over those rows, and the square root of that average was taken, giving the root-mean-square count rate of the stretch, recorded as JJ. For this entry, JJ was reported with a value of 6.64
